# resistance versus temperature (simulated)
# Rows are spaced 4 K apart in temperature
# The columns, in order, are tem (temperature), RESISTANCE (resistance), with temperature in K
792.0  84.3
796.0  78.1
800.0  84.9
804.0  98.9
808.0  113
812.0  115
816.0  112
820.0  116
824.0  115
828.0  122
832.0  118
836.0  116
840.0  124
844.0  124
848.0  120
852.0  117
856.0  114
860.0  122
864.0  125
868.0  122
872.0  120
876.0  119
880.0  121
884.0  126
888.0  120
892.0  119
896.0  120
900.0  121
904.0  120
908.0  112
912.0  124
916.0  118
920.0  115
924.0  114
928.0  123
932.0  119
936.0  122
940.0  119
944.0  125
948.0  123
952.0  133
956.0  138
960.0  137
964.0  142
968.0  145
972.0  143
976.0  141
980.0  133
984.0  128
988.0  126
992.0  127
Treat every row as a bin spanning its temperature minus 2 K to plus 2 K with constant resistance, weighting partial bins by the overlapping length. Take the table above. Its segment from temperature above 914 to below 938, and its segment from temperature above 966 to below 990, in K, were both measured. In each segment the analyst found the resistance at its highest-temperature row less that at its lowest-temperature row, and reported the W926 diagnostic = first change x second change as -76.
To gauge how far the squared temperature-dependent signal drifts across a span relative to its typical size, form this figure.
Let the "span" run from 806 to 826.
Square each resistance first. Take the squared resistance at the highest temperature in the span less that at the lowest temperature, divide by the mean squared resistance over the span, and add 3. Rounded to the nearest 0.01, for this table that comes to 3.03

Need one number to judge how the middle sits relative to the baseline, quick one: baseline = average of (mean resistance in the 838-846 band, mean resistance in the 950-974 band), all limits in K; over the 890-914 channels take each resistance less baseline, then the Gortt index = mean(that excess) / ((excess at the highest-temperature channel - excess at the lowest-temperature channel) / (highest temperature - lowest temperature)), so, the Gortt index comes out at -50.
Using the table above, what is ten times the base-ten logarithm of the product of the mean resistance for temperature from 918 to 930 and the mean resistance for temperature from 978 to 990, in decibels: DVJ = 41.8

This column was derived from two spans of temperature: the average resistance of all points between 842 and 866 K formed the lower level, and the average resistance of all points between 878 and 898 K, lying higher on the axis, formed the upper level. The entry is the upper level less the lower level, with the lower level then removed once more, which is -119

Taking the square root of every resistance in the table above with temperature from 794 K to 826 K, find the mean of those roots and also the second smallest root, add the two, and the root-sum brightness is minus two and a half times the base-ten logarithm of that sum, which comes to -3.219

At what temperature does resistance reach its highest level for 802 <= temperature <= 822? 820.0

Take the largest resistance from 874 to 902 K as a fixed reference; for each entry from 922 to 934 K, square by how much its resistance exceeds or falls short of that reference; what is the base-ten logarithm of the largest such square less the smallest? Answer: 2.13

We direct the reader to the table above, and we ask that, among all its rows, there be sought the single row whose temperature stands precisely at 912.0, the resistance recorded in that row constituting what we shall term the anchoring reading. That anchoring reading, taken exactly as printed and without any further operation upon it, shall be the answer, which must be 124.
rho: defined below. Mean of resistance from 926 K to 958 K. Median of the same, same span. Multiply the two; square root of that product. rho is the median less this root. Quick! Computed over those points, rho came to -1.1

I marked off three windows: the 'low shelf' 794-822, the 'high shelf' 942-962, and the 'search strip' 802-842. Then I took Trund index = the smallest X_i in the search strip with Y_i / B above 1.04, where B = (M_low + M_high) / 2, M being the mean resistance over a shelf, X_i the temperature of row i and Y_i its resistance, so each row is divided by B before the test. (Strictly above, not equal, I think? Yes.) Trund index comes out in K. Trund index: 828.0 K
